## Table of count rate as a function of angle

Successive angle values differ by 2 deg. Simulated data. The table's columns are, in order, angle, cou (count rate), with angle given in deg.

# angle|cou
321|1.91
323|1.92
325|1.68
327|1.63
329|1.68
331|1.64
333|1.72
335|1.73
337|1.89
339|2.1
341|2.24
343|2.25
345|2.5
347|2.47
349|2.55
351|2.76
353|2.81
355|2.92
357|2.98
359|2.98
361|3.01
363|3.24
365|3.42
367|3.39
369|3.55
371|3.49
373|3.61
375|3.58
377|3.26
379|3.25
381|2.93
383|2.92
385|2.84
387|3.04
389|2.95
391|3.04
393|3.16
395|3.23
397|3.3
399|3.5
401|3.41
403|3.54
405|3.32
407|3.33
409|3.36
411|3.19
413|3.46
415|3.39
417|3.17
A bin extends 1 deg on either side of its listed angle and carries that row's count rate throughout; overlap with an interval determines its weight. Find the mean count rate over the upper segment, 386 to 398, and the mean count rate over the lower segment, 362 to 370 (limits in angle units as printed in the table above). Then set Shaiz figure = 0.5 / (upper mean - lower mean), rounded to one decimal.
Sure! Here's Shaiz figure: -1.8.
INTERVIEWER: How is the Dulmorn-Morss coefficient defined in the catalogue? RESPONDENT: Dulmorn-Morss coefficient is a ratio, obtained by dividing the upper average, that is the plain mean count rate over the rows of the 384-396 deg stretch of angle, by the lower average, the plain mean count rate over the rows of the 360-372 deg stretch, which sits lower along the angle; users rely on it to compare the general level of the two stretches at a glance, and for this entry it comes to 0.91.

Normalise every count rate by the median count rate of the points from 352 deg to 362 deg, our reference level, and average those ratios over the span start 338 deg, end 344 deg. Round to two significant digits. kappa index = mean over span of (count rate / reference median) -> 0.74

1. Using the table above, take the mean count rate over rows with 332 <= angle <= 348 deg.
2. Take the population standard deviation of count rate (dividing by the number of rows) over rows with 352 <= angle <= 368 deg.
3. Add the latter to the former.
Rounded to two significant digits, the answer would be 2.3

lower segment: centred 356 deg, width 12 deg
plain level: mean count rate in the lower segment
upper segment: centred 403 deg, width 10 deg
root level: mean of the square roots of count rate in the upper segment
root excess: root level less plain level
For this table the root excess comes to -1.1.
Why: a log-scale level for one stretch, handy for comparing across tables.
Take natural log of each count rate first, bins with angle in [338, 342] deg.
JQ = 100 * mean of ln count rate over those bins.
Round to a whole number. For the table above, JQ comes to 77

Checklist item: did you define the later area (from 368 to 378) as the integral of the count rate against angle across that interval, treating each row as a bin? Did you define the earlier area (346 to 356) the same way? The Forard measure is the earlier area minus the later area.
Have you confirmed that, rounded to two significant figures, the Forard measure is -8.0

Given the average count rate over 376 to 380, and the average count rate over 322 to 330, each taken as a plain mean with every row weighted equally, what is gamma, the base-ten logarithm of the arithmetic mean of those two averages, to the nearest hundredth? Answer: 0.40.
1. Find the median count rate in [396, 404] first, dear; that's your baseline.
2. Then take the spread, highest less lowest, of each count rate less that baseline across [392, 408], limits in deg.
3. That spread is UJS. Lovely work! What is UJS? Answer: 0.4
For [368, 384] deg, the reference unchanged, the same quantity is 0.7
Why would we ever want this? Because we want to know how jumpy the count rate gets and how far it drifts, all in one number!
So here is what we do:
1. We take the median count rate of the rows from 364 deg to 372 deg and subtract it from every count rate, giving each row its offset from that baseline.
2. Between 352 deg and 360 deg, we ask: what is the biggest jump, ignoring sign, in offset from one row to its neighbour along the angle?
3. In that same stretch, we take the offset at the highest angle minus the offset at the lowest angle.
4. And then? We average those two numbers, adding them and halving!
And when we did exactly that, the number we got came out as 0.14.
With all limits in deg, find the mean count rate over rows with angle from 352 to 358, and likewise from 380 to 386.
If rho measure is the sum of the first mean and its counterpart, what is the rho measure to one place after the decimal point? 5.8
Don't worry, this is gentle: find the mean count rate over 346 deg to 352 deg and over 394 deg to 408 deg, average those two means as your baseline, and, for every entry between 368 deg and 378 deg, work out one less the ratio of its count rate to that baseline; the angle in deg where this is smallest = 373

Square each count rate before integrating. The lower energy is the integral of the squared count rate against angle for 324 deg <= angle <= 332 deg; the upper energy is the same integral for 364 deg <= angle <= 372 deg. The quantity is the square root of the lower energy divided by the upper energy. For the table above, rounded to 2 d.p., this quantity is 0.48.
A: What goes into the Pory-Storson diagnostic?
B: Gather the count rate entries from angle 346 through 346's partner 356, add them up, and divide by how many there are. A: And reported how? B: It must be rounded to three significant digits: 2.70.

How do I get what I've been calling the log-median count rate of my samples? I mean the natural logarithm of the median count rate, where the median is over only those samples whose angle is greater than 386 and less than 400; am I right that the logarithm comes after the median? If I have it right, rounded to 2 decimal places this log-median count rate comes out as 1.15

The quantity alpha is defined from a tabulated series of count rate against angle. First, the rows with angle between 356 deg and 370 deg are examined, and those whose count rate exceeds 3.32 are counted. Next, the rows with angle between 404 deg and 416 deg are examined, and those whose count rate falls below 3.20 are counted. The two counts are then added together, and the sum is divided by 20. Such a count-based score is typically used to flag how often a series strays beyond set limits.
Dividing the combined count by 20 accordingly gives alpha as 0.200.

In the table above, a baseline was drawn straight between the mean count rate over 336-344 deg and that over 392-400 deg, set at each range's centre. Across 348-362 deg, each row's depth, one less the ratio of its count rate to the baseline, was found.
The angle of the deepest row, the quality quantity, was 349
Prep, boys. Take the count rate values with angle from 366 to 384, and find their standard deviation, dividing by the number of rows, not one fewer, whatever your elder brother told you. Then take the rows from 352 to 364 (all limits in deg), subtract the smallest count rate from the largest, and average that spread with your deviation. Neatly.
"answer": 0.339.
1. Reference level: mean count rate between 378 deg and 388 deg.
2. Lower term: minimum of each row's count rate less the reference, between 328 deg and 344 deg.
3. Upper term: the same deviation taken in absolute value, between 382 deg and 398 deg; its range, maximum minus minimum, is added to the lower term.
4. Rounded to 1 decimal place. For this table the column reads -1.1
